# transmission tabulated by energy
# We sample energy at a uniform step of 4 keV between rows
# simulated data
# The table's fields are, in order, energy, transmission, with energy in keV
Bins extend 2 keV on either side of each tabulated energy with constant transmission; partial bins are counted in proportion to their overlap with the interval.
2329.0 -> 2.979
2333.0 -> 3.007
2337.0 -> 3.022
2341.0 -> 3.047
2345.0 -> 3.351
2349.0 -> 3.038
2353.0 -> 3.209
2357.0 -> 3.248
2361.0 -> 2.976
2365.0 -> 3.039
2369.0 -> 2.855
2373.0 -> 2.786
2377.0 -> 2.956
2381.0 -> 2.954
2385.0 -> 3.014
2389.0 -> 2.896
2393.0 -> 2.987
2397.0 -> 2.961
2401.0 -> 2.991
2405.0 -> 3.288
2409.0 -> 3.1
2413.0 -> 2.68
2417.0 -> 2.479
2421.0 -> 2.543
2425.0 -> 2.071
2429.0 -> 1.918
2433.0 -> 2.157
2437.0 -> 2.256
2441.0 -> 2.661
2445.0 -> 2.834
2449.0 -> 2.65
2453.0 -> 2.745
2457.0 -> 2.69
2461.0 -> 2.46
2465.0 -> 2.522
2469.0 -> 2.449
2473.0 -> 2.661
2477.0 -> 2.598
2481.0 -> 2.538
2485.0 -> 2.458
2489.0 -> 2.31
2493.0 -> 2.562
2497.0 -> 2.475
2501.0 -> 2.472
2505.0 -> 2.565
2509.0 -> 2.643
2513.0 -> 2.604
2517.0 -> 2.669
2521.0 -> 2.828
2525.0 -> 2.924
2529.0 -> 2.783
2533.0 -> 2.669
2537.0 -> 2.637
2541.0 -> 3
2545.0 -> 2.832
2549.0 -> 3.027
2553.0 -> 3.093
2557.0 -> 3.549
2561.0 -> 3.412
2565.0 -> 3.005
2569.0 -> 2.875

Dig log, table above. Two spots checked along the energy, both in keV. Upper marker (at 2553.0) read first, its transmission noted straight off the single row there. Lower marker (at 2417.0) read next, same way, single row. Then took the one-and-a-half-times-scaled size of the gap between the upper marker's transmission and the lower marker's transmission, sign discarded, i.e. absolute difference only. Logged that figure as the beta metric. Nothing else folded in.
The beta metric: 0.92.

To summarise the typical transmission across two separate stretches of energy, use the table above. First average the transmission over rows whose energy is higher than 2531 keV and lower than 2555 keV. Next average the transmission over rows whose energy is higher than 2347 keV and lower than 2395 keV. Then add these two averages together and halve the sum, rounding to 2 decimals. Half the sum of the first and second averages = 2.94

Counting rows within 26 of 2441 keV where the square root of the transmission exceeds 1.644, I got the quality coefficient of 2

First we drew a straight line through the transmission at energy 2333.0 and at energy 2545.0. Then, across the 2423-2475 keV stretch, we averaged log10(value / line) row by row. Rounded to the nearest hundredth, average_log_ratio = -0.07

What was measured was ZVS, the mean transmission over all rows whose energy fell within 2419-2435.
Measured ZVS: 2.2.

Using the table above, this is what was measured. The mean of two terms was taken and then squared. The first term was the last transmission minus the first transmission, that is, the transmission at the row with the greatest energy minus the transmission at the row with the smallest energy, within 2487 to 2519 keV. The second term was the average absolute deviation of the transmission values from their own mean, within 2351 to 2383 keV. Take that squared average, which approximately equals 0.06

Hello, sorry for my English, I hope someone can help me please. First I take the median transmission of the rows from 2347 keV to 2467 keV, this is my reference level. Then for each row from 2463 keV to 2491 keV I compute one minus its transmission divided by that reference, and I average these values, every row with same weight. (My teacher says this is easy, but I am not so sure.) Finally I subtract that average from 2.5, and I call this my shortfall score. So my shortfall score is 2.38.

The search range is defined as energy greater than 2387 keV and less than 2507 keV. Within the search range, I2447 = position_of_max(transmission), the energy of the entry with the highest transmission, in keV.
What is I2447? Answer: 2405.0 keV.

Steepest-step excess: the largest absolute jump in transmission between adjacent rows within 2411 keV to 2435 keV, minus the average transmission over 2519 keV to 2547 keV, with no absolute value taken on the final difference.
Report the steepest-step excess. -2.34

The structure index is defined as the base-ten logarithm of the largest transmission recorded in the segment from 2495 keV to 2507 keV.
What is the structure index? 0.409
